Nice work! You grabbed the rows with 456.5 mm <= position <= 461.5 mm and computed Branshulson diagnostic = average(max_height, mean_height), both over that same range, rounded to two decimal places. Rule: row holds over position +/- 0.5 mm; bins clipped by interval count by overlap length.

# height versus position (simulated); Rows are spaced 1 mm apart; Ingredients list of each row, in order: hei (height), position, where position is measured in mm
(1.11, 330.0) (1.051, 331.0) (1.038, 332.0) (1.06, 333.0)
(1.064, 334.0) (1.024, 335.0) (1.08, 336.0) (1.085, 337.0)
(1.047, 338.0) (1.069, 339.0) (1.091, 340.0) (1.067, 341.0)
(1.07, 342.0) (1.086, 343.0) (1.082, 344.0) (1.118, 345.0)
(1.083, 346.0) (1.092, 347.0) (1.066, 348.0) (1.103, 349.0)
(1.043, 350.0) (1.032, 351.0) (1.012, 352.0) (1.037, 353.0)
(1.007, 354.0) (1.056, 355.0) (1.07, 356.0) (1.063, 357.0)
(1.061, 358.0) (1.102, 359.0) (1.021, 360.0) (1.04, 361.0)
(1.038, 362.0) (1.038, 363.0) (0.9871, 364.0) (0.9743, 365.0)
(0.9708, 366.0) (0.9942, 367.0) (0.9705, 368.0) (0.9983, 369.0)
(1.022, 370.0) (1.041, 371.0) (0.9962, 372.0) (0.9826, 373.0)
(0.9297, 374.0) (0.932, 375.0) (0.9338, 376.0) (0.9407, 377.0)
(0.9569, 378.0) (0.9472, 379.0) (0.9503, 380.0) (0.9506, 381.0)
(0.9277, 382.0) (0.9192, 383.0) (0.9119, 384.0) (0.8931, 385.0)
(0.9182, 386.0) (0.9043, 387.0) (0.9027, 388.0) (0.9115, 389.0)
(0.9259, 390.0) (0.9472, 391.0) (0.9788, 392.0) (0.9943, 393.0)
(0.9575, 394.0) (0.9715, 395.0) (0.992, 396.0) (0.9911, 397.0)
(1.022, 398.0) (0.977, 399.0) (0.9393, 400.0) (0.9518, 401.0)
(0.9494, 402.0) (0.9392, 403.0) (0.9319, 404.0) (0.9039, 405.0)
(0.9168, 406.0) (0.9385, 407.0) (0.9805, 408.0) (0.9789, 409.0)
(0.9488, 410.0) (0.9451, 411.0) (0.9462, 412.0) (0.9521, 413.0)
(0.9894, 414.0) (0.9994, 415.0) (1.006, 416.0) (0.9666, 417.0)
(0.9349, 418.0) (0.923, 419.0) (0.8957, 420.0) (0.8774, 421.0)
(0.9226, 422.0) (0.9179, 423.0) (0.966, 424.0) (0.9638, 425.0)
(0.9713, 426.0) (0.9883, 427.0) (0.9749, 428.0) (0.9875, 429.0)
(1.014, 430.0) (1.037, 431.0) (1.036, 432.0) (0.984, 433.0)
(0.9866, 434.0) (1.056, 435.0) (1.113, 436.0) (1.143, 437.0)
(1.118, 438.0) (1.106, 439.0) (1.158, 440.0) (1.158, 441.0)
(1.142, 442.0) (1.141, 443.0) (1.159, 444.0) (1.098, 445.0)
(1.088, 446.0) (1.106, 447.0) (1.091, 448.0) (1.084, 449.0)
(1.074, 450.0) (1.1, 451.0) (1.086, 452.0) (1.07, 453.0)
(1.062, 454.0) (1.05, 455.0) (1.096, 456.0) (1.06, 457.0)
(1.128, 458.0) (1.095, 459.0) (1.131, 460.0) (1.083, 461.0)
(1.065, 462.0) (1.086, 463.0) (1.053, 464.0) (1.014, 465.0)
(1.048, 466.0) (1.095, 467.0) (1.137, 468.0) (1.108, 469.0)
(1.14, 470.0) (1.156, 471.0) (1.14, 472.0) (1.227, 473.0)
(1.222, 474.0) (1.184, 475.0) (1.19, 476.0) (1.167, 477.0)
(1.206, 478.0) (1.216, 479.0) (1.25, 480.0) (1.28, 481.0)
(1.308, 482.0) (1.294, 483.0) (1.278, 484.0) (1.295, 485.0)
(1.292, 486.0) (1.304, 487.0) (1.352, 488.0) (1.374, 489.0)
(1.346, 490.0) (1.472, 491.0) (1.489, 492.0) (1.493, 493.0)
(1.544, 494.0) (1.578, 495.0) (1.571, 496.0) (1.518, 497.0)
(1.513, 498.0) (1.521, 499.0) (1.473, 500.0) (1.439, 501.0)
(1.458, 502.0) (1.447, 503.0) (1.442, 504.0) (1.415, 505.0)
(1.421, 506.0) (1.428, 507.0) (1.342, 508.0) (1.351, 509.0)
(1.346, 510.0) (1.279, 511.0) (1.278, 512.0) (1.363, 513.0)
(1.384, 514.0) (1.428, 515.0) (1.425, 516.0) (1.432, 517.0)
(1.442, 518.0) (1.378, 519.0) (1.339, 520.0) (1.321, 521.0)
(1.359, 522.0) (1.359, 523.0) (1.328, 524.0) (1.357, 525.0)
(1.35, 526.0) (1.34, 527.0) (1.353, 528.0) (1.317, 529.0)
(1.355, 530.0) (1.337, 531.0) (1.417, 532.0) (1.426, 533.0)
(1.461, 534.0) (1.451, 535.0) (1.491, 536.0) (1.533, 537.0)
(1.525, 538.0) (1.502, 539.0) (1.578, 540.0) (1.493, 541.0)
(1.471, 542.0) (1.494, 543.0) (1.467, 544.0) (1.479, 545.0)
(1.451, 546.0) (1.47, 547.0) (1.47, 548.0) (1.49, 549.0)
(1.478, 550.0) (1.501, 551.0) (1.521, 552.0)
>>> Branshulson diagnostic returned 1.12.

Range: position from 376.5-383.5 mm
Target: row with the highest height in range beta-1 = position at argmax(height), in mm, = 378.0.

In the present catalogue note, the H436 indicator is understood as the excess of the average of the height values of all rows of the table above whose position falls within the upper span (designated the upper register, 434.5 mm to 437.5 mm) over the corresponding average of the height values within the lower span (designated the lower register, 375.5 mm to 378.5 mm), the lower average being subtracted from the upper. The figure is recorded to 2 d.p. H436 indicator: 0.16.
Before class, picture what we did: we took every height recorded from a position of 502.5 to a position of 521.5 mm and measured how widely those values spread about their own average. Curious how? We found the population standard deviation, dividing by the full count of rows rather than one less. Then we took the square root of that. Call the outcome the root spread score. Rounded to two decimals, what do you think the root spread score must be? 0.23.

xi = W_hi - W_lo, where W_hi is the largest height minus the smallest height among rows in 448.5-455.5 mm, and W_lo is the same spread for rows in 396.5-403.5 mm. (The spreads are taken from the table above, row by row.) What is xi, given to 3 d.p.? -0.033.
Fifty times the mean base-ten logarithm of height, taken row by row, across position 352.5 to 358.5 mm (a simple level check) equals 1.0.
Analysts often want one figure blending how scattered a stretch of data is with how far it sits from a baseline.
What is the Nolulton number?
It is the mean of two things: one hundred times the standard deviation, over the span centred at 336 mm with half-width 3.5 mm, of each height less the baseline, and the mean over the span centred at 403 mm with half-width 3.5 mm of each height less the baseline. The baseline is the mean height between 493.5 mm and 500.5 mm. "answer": 0.7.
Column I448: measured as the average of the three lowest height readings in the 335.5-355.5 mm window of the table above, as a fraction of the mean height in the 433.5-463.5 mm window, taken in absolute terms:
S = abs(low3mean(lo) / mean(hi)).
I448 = 0.93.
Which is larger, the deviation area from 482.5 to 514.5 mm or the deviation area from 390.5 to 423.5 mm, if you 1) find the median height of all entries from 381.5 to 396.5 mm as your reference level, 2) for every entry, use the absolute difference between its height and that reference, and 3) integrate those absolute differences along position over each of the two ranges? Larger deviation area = 15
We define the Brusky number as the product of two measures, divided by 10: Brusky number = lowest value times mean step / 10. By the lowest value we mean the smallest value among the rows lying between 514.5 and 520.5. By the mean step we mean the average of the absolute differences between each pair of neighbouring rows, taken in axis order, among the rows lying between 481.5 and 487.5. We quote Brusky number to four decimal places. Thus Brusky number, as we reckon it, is 0.0017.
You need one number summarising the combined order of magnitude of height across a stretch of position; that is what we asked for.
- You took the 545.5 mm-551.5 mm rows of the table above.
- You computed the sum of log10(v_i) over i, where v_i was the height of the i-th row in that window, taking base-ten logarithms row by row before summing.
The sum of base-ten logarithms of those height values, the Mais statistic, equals 1.02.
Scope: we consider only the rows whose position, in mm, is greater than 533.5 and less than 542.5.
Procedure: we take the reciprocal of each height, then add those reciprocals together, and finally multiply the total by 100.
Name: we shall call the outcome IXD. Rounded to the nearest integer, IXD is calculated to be 600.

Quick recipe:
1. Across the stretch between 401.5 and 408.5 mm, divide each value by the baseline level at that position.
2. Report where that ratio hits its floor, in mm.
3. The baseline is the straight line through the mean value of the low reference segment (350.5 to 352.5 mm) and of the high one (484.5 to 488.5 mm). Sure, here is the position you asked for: 405.0 mm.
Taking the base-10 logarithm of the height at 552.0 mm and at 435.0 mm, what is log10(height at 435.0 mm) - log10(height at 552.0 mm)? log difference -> -0.16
